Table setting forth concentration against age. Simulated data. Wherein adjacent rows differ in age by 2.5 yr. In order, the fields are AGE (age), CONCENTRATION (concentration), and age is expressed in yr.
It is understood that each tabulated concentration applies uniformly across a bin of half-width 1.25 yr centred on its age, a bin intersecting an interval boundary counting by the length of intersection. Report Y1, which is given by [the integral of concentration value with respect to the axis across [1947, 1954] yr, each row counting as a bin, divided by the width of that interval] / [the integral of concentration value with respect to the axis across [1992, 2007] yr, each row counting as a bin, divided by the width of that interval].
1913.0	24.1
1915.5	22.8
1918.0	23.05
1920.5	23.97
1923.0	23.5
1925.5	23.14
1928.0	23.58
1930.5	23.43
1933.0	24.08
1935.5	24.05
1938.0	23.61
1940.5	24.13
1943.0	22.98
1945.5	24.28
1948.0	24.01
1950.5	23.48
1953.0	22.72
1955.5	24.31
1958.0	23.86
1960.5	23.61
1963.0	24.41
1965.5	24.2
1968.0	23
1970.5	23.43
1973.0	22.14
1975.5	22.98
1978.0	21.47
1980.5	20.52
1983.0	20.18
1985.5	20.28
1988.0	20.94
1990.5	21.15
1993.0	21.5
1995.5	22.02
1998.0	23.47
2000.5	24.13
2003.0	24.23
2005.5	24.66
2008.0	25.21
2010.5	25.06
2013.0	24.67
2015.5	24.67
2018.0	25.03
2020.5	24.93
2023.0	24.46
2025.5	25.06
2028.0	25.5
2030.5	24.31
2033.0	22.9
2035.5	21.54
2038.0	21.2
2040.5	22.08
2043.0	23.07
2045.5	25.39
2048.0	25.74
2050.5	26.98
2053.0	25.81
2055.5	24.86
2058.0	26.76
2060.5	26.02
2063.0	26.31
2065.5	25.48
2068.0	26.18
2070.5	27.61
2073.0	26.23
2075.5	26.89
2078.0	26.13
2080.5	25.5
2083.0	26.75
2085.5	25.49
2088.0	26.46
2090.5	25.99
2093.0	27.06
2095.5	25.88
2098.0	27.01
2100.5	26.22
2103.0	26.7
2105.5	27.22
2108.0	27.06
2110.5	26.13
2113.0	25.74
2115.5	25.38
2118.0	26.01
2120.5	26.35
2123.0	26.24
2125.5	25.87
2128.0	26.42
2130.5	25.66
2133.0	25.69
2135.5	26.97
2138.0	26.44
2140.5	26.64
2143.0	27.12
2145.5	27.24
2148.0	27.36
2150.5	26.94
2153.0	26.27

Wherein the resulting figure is 1.00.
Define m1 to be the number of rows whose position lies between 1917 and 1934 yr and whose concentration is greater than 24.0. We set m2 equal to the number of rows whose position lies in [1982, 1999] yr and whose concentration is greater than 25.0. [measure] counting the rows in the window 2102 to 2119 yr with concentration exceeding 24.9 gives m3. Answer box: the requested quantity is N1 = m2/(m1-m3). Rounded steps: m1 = 1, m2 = 0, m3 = 7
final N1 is 0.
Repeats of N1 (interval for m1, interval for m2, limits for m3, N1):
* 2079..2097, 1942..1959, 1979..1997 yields 0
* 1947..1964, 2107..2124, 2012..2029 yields -7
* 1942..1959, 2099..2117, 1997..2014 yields 7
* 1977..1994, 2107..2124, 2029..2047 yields -7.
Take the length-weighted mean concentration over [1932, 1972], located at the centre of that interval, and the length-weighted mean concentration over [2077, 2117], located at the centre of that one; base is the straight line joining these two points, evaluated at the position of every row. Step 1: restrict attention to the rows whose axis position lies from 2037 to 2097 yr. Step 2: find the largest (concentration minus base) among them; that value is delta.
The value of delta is 1.78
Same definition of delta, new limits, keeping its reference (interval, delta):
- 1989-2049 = 0.48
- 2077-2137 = 0.84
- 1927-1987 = 0.67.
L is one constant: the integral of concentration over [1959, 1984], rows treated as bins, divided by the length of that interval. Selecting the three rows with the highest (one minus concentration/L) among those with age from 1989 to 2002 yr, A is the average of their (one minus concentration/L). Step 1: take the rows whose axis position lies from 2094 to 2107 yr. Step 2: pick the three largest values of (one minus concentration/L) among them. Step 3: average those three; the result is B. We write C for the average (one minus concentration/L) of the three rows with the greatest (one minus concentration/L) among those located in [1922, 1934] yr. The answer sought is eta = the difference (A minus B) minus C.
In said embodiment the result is 0.2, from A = 0.047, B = -0.16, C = -0.03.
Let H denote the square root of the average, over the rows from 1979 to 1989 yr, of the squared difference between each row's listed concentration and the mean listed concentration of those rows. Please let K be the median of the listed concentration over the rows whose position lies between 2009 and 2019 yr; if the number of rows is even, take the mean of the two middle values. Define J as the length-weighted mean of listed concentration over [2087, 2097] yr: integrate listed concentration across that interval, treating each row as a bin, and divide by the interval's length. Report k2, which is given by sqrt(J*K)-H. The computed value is 25.30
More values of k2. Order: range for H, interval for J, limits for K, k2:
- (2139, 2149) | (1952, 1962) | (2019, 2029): 24.05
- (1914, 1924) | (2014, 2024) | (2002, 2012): 24.37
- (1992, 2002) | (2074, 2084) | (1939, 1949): 24.10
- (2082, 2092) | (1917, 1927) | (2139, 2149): 24.76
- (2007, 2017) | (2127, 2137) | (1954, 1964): 24.87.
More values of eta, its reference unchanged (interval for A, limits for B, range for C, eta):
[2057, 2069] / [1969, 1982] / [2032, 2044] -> -0.2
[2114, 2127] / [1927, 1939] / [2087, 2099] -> 0.1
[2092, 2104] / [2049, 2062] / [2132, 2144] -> 0.1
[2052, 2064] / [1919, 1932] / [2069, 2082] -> 0.0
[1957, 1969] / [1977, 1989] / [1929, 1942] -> -0.1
